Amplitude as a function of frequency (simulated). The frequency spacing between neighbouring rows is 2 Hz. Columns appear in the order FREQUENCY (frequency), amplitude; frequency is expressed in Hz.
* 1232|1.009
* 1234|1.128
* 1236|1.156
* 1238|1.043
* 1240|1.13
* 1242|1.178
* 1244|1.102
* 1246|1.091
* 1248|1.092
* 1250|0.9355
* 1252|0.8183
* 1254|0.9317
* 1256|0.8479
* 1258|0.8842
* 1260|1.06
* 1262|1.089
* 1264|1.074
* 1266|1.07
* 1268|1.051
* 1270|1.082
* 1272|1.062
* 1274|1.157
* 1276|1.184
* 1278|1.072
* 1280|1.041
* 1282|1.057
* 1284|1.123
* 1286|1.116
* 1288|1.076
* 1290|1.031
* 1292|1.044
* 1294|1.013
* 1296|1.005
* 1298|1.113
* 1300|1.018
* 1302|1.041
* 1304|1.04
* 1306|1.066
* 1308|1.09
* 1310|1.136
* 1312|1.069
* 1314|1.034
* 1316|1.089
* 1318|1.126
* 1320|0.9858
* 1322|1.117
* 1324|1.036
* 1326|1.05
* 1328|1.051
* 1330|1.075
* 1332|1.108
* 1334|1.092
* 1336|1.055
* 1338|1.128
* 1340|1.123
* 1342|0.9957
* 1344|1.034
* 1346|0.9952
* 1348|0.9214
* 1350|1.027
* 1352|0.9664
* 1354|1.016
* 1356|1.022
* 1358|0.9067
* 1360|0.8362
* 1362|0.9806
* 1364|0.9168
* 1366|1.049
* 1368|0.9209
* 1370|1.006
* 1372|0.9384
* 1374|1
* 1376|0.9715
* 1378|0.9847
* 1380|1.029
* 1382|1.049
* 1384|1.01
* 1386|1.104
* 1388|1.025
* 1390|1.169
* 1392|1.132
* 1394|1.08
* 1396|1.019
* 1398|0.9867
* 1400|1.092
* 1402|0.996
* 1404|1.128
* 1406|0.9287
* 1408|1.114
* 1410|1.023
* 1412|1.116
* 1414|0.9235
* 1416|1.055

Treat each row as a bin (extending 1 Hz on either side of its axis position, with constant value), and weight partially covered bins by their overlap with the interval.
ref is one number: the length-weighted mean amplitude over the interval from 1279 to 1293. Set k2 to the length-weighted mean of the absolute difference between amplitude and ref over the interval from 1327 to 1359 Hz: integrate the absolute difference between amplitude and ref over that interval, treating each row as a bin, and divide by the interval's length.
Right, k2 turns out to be 0.06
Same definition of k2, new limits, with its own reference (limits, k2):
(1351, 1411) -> 0.08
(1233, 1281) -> 0.07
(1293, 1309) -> 0.04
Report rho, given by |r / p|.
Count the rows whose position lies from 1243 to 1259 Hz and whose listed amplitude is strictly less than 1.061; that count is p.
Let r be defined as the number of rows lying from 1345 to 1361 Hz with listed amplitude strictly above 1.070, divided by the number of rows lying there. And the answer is 0.00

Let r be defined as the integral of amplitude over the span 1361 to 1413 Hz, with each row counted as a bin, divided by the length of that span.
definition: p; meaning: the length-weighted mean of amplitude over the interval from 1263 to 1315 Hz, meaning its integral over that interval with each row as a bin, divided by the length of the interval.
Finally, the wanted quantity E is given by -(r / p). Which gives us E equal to -0.96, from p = 1.07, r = 1.03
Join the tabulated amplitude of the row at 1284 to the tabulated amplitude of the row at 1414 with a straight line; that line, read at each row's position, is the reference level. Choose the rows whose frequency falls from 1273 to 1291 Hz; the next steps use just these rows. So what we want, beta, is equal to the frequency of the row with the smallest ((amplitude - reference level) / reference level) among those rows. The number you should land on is 1280 Hz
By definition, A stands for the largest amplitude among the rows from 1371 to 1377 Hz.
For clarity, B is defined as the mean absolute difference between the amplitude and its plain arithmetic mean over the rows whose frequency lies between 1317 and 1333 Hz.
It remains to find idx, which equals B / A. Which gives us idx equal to 0.0379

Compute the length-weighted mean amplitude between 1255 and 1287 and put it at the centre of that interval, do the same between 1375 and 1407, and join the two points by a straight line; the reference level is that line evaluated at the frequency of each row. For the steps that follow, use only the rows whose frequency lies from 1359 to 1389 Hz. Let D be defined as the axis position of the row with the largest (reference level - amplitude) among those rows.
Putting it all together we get 1360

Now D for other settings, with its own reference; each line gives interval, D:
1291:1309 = 1296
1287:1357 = 1348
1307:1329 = 1320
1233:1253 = 1252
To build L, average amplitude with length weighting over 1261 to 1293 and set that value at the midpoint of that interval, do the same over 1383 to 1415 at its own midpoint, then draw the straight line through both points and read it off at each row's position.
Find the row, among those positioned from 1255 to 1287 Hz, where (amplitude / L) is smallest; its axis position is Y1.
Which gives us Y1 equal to 1256 Hz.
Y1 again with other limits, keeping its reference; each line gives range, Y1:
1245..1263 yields 1252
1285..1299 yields 1296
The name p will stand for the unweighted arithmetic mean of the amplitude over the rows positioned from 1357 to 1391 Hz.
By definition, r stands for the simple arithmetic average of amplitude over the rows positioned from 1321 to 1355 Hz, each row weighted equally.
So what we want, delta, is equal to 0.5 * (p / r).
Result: 0.47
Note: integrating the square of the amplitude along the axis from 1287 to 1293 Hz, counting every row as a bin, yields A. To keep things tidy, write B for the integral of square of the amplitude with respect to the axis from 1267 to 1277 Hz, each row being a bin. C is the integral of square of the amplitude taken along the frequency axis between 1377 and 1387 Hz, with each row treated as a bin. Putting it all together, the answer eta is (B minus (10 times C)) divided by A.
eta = -14.4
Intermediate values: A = 7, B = 12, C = 10.7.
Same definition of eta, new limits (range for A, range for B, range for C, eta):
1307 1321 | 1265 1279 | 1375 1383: -4.0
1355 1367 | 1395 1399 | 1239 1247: -8.9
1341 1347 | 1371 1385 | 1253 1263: -13.0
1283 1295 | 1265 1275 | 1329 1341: -9.7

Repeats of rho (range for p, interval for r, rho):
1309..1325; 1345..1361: 0.00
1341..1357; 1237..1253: 0.08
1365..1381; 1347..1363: 0.00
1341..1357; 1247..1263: 0.03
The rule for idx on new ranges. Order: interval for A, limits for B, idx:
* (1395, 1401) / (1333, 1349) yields 0.0517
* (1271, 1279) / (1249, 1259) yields 0.0341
